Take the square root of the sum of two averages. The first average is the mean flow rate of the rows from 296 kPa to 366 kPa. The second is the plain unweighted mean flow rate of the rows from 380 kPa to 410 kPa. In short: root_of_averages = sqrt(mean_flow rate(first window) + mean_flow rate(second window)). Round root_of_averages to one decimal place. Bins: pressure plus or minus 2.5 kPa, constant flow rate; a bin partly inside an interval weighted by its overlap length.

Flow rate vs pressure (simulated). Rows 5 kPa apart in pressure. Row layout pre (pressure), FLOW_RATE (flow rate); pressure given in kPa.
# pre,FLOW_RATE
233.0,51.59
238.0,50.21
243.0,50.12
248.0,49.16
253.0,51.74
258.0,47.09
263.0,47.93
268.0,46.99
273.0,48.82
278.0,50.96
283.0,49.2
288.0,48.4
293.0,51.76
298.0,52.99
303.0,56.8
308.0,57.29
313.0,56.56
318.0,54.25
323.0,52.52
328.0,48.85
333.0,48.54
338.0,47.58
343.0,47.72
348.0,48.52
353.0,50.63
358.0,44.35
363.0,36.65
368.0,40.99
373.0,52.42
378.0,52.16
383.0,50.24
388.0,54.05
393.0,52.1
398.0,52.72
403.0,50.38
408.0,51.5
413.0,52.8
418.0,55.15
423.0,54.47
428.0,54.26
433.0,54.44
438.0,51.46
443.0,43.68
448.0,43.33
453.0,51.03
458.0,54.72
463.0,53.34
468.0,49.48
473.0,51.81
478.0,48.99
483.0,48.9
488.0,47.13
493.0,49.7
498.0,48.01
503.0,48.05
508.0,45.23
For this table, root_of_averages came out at 10.1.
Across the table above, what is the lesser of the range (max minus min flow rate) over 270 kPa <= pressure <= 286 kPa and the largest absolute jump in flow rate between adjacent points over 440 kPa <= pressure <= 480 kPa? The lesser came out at 2.1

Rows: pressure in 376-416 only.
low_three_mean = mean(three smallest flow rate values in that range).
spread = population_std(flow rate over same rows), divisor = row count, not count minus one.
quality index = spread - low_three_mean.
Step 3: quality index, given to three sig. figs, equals -49.5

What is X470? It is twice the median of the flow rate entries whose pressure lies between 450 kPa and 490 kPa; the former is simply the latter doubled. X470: 101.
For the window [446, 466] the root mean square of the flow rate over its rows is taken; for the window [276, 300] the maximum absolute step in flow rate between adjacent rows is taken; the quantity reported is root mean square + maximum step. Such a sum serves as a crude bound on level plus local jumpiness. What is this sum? 54.2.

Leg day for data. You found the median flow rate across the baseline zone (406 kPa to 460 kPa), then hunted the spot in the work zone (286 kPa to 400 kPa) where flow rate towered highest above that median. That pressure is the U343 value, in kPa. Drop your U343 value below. 308.0 kPa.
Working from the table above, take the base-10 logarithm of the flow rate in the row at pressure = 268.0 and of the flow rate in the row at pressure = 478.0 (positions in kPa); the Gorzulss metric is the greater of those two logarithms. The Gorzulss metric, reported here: 1.69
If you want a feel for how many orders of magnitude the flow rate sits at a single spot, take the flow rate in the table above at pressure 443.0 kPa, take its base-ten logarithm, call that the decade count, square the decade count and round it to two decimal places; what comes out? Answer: 2.69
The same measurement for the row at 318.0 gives 3.01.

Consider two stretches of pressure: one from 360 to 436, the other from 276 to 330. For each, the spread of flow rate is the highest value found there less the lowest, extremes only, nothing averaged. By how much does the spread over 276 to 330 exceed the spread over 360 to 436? -9.6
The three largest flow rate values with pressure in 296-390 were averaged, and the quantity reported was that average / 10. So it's 5.69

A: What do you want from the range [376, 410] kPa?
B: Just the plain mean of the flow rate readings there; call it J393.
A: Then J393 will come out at 51.9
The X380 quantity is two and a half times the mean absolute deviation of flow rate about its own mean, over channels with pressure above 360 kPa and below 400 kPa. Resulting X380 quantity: 13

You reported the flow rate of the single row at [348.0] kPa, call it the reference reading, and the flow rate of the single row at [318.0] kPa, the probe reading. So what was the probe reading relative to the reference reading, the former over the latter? 1.12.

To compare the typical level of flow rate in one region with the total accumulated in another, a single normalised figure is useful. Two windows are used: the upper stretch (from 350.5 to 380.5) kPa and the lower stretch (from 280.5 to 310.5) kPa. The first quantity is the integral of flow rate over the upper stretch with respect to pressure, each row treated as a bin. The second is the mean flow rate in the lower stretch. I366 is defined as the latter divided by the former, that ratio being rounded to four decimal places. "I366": 0.0381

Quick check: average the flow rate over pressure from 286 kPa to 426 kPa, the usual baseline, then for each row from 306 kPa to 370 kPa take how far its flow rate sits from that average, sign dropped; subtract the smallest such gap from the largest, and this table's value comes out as 14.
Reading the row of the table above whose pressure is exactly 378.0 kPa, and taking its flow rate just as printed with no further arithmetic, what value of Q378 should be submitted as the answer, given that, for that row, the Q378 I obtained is 52.16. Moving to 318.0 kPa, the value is 54.25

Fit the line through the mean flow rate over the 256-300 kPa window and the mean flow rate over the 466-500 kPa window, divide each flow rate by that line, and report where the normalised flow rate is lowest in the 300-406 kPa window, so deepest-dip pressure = 363.0 kPa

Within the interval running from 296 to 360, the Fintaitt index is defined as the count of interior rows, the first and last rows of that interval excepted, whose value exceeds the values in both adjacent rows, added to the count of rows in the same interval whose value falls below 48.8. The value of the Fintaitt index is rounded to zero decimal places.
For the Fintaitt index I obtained 7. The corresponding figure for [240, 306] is 7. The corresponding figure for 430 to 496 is 5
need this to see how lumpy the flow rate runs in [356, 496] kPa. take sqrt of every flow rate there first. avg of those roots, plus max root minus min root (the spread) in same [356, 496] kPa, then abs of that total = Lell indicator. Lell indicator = 8.4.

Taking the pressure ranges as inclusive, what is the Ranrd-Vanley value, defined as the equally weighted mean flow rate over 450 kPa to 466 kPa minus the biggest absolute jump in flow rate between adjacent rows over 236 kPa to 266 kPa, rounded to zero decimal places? 48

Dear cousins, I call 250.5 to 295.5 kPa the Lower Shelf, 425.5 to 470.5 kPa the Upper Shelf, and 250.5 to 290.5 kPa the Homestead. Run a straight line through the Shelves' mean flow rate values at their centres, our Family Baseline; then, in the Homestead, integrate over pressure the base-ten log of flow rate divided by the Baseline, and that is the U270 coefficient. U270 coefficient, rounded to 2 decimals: -0.11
